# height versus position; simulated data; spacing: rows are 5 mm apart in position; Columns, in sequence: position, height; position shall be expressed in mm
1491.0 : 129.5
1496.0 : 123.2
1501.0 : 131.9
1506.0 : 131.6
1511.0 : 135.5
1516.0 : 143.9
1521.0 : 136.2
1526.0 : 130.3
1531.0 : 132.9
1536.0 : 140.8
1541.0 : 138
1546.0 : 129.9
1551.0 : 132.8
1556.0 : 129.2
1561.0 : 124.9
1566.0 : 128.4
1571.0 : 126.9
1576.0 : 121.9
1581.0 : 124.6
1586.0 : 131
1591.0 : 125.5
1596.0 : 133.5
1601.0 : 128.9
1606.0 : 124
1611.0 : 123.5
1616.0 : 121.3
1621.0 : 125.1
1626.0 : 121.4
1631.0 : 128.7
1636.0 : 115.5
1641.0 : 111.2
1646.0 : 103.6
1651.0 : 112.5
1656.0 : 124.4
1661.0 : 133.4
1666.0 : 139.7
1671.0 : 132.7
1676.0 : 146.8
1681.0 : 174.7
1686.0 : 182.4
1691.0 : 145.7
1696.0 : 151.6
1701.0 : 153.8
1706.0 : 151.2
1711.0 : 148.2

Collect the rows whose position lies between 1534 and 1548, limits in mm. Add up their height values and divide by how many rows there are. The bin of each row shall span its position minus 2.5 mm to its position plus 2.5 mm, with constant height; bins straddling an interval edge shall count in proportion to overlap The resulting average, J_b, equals 136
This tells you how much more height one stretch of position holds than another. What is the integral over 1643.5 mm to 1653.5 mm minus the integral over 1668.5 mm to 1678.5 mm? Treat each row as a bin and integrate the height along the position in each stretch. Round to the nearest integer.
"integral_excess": -317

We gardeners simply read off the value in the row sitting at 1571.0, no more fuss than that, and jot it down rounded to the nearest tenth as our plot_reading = 126.9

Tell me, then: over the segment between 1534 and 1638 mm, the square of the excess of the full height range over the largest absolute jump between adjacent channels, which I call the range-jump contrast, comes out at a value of 146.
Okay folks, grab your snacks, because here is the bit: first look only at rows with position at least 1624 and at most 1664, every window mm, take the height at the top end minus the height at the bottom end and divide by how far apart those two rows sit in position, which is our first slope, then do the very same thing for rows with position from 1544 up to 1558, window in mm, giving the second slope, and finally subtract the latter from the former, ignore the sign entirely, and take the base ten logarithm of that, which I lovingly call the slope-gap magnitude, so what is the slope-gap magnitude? -0.4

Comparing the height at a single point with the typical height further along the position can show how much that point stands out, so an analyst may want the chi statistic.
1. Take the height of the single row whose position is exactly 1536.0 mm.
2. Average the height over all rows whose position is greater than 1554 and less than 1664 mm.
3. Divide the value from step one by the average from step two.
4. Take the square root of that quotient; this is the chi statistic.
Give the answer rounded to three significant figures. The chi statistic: 1.07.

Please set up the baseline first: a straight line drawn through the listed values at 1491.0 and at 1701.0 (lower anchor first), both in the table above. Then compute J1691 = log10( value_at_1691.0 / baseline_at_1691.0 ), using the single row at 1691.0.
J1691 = -0.02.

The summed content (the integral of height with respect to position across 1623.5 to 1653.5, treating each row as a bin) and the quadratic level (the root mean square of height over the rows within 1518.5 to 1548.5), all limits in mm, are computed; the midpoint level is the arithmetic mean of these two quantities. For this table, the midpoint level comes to 1800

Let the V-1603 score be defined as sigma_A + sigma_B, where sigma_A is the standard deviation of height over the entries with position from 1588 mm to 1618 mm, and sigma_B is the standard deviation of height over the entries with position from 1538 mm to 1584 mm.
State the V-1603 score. 9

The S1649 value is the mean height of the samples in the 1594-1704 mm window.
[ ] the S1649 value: 133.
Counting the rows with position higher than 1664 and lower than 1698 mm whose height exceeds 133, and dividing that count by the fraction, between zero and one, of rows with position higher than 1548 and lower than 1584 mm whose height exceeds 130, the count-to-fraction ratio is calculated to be 42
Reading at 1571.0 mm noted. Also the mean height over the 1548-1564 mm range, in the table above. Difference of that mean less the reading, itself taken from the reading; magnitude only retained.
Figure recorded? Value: 125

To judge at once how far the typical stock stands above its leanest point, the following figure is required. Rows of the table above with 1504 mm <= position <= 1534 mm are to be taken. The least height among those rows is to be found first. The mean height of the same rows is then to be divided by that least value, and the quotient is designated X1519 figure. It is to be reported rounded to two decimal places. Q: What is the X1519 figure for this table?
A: 1.04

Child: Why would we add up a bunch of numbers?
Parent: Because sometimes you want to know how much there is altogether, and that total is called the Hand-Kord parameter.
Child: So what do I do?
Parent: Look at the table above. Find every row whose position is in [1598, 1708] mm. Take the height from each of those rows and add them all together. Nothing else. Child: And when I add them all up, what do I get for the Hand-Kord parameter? 2952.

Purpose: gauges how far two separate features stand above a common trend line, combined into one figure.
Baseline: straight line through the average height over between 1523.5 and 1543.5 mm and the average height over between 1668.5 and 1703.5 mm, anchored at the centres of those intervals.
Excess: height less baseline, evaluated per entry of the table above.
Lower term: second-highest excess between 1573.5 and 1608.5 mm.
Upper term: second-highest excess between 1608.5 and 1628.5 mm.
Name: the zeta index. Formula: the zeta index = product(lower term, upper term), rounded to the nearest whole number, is 251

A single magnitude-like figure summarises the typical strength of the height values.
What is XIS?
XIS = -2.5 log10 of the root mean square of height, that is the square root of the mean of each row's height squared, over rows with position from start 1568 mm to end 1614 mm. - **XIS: -5.26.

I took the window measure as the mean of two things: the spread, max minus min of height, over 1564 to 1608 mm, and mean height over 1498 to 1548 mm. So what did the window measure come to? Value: 73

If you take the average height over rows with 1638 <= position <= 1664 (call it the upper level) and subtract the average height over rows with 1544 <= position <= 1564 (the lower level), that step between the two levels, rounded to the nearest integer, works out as -12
